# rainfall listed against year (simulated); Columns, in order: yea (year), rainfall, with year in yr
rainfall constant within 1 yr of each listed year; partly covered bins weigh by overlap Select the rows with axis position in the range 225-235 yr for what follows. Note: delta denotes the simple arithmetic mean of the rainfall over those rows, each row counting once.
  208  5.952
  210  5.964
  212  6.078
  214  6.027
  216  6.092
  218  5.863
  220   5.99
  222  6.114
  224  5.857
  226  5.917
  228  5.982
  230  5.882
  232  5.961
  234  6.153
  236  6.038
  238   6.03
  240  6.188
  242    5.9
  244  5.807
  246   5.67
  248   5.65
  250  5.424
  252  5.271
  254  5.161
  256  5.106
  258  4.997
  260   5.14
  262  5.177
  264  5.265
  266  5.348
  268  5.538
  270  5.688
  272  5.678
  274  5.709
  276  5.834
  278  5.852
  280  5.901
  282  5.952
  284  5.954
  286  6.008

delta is 5.98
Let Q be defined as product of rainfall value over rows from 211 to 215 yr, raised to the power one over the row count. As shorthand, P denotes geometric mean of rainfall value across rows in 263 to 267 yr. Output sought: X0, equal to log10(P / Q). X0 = -0.057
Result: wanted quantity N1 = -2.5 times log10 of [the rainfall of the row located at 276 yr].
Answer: -1.91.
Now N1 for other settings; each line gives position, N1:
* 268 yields -1.86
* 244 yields -1.91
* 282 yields -1.94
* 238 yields -1.95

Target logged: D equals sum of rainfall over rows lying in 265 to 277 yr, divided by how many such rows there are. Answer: 5.63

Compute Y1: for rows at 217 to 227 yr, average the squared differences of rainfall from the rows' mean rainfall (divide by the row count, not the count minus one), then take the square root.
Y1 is 0.096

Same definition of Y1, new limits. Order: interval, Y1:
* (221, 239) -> 0.095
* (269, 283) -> 0.102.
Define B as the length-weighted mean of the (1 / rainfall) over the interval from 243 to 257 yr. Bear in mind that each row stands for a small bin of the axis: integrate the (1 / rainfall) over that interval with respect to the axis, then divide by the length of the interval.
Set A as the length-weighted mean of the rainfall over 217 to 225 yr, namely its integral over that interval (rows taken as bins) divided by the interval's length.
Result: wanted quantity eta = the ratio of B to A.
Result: 0.031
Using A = 5.96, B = 0.184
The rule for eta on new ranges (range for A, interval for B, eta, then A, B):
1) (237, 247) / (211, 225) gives 0.028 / 5.92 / 0.167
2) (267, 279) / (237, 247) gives 0.030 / 5.72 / 0.169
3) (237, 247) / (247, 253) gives 0.031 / 5.92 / 0.184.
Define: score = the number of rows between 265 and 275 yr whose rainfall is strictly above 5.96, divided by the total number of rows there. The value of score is 0.0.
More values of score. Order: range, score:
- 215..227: 0.5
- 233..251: 0.4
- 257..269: 0.0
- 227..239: 0.8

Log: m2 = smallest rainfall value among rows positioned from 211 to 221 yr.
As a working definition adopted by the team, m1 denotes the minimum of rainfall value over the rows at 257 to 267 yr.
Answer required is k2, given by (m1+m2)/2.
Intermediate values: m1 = 4.997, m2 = 5.863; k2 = 5.43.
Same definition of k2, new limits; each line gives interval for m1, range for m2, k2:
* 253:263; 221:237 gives 5.43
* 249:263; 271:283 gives 5.34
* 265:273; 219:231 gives 5.60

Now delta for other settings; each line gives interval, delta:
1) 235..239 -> 6.03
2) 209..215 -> 6.02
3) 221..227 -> 5.96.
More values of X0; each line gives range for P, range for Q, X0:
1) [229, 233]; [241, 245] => 0.005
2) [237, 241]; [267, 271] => 0.037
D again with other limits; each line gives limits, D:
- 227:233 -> 5.94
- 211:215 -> 6.05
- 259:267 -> 5.23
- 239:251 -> 5.77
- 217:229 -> 5.95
